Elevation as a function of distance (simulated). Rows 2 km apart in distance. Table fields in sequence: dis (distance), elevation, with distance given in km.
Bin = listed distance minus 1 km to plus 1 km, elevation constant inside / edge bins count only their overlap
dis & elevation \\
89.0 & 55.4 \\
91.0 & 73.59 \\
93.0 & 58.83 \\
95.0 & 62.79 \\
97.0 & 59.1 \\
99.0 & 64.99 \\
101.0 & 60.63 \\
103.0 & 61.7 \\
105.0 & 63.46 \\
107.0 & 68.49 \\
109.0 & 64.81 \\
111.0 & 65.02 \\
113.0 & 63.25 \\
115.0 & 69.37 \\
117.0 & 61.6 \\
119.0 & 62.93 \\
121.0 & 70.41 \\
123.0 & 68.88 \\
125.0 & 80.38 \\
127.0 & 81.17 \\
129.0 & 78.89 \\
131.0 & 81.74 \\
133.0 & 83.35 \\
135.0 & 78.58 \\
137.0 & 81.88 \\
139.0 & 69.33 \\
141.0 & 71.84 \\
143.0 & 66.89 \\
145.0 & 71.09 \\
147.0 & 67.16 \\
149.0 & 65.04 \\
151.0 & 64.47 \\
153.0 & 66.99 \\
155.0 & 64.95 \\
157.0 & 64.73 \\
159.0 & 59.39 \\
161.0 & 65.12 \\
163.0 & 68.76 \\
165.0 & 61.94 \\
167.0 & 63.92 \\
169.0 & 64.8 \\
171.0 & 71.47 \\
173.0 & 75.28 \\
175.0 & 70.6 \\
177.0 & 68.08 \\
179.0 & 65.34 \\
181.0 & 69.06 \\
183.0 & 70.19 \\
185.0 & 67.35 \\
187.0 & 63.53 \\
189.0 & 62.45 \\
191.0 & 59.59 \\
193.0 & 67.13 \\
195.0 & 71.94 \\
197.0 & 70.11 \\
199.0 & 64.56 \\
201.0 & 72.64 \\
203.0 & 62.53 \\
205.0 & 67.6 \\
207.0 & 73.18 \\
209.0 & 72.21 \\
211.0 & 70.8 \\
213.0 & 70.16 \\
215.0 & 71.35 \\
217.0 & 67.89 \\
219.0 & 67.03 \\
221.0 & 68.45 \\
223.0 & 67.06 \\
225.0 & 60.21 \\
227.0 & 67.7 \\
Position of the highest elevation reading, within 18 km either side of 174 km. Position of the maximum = 173.0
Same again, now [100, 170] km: 133.0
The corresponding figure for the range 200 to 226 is 207.0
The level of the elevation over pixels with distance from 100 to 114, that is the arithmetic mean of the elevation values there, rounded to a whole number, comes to 64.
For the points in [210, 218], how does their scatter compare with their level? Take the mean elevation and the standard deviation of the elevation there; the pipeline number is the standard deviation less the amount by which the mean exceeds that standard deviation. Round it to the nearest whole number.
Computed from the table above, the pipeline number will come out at -67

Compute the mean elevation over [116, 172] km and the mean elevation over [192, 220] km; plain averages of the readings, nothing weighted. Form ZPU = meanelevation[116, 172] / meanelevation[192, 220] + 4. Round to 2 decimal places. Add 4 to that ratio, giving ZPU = 5.01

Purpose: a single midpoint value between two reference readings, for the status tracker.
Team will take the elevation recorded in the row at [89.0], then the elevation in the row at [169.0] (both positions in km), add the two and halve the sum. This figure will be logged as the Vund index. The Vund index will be 60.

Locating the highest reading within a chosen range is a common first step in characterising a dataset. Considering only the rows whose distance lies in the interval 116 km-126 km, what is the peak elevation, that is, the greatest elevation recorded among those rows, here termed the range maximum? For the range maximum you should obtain 80.38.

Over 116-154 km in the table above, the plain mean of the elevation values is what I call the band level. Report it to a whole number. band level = 72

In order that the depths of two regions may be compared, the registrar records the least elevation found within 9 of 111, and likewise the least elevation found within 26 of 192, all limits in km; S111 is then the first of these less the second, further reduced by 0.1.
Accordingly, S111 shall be 1.9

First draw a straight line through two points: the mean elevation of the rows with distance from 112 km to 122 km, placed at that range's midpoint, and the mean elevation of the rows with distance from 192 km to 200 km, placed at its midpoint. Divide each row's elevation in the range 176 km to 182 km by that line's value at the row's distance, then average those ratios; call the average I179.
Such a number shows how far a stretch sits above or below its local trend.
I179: 1.00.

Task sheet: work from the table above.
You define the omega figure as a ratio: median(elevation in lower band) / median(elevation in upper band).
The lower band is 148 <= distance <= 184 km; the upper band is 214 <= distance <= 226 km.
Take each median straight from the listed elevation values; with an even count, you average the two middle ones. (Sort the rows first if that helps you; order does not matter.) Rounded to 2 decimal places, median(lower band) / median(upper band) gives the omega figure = 0.97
